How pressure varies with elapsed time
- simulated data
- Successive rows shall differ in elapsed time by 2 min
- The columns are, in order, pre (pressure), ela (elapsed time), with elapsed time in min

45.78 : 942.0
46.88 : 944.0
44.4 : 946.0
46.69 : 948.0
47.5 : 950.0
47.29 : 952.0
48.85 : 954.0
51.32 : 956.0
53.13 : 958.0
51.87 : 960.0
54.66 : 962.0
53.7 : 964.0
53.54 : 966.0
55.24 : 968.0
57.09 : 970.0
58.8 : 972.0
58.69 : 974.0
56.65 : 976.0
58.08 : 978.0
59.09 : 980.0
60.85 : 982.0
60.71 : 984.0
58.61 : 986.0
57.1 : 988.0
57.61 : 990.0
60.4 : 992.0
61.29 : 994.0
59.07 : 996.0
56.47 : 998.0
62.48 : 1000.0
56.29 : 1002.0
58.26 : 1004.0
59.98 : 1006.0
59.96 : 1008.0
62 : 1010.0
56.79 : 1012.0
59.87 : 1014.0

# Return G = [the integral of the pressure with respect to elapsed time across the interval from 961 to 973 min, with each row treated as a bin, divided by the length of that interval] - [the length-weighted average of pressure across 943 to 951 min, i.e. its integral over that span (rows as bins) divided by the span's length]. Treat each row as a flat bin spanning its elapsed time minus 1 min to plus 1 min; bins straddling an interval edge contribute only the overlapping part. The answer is 9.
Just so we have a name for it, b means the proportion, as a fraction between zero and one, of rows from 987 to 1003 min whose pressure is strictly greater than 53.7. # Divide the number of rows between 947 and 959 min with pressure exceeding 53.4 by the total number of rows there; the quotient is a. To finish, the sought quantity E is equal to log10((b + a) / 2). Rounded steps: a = 0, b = 1.00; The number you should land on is -0.30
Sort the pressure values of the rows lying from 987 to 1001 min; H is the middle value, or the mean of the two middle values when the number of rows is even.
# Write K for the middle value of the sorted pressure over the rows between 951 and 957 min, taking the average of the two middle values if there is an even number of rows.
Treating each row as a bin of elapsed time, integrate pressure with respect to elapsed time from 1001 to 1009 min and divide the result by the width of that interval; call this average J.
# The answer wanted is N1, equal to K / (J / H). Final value 49.2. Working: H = 59.1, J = 58.6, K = 49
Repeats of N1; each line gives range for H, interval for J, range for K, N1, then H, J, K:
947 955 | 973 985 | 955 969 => 43.0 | 47.4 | 59.0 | 54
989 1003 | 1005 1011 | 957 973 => 52.8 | 59.1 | 60.6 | 54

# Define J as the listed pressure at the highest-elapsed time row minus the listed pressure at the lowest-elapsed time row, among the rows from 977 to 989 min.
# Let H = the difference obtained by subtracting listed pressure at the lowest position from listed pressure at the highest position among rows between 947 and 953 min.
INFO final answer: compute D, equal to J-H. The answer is -2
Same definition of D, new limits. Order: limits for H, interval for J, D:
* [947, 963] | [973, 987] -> -8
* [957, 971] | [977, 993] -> -2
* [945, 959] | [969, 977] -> -9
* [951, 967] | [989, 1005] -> -6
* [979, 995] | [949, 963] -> 5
